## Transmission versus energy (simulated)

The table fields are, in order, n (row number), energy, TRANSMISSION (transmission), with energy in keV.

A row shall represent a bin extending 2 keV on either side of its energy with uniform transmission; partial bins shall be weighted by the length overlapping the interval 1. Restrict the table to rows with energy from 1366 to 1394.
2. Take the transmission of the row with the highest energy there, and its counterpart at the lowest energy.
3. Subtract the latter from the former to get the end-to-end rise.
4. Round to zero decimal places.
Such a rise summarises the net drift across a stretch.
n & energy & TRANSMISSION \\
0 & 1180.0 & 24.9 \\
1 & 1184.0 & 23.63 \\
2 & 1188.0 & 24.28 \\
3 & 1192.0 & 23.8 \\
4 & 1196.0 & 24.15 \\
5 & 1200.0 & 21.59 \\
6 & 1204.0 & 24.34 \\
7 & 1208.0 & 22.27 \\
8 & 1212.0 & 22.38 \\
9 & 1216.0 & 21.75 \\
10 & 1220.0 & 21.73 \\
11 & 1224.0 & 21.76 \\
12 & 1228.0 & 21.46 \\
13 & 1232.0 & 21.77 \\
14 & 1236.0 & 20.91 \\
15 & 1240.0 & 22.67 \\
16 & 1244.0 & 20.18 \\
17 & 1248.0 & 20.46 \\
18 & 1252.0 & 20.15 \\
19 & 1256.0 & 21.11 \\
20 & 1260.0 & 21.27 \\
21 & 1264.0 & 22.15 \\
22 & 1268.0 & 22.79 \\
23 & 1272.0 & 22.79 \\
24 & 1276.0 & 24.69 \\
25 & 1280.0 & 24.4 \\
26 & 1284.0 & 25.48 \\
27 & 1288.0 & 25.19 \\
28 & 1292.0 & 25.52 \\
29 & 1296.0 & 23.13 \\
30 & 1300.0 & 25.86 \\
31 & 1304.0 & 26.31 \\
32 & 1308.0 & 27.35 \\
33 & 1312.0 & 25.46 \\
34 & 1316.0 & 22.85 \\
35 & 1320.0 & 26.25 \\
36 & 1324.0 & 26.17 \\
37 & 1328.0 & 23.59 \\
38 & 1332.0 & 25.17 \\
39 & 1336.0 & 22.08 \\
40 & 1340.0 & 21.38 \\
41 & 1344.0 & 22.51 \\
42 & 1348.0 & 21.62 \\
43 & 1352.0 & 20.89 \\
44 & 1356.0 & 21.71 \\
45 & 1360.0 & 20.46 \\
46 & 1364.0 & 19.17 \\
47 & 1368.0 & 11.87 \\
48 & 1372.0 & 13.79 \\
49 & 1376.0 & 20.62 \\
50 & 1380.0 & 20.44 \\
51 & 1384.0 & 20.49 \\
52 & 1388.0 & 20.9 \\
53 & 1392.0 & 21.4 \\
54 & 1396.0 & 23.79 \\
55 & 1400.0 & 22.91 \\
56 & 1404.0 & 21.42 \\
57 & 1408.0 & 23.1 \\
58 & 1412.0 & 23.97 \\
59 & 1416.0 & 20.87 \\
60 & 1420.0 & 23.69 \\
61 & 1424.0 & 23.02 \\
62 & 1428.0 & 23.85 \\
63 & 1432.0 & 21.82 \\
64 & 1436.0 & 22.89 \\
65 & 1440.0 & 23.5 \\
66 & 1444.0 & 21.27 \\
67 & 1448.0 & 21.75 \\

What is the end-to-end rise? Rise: 10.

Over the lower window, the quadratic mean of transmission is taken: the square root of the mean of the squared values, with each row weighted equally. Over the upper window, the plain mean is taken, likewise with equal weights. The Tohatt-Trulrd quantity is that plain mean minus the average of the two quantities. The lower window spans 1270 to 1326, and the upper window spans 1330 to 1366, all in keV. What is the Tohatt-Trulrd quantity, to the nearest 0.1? -1.7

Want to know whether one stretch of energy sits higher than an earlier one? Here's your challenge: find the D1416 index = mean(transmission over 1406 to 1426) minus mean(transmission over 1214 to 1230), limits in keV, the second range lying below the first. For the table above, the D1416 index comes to 1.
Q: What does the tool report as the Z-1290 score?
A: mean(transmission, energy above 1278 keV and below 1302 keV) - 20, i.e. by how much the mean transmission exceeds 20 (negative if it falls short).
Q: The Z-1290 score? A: 4.9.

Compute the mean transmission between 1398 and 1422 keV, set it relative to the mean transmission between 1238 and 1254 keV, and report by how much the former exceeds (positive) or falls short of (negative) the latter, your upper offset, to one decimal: 1.8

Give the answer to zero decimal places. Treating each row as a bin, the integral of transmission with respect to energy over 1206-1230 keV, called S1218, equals 525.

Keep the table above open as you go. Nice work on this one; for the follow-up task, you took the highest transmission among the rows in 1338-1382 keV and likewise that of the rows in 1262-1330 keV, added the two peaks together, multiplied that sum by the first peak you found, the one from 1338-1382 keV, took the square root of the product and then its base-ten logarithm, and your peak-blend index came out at 1.53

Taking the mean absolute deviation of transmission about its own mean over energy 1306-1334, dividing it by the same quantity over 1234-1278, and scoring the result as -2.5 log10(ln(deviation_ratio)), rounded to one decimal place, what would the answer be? 3.8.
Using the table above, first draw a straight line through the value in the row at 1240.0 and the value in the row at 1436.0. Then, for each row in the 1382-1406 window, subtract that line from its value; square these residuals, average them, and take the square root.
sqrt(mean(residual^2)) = 1.5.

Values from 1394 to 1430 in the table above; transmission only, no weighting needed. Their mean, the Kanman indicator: 23.0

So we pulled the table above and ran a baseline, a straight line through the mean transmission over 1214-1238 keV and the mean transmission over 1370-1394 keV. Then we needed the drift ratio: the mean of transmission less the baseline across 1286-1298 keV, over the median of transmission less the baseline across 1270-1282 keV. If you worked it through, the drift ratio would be 1.1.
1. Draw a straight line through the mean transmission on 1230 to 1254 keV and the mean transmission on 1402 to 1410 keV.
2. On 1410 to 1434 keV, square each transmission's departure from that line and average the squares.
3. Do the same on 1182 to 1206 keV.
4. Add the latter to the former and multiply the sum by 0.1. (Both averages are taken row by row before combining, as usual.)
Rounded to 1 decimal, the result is 1.1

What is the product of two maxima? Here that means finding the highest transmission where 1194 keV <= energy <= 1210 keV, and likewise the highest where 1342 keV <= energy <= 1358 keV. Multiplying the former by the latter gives 548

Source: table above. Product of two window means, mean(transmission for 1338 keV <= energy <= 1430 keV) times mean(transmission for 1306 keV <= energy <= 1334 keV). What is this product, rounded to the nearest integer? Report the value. 531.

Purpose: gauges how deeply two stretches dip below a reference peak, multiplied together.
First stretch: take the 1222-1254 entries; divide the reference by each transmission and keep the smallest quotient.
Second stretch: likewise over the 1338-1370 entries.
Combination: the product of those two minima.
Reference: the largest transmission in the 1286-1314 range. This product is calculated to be 1.47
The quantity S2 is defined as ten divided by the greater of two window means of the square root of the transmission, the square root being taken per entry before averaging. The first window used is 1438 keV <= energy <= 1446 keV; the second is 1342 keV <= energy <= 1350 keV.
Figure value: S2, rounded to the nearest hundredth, 2.11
